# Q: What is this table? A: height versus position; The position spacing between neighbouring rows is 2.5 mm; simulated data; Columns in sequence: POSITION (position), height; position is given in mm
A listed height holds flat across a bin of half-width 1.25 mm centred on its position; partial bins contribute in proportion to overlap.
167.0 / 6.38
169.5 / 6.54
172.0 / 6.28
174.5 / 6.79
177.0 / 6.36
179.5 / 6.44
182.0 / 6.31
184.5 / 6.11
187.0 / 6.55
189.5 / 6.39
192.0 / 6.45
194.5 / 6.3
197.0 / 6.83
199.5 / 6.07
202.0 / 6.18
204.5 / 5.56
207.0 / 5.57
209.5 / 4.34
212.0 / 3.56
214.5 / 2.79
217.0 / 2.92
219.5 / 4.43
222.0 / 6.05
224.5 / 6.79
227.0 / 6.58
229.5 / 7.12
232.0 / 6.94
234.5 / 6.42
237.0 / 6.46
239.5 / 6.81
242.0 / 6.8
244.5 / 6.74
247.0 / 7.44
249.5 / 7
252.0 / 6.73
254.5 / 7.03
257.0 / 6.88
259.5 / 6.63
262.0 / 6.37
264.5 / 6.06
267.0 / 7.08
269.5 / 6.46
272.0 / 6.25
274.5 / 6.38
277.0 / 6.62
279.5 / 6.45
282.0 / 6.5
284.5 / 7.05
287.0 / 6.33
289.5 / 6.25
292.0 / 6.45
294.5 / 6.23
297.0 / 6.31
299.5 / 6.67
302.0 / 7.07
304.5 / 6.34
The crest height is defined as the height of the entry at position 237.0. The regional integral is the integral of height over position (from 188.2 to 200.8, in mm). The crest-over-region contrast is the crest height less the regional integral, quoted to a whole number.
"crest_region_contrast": -74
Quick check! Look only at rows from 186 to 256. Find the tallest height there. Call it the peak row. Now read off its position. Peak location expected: 247.0 mm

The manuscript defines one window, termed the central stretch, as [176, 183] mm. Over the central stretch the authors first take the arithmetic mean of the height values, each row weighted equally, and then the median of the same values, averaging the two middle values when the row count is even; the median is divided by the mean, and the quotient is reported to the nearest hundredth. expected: 1.00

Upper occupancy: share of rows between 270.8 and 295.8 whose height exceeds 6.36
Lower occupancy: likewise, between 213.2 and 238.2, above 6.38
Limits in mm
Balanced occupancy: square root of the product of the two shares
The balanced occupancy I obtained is 0.60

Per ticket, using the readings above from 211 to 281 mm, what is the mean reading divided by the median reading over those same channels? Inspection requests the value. 0.94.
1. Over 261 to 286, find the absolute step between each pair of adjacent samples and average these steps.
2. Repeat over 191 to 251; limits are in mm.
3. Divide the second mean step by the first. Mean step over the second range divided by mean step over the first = 1.4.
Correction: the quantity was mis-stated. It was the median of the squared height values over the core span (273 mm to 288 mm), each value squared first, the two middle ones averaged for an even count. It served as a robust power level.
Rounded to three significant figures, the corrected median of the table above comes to 41.9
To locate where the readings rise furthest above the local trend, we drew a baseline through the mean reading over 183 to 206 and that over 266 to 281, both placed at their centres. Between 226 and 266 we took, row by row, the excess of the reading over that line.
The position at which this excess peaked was 247.0 mm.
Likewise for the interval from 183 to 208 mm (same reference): 197.0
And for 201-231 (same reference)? 229.5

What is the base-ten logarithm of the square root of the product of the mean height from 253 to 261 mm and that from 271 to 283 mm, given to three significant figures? 0.822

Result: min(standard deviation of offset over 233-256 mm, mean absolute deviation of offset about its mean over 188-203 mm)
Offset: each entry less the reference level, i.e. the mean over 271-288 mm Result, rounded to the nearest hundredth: 0.19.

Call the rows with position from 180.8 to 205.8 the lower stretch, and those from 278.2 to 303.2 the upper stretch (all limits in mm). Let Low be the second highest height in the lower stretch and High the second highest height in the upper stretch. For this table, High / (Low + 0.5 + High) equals 0.500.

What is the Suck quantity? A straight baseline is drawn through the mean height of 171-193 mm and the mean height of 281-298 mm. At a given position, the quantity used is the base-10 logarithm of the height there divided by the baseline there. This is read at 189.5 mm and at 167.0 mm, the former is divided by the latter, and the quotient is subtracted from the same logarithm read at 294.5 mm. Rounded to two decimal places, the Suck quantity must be -0.92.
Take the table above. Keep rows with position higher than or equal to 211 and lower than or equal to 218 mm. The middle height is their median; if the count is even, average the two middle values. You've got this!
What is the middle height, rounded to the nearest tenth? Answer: 2.9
